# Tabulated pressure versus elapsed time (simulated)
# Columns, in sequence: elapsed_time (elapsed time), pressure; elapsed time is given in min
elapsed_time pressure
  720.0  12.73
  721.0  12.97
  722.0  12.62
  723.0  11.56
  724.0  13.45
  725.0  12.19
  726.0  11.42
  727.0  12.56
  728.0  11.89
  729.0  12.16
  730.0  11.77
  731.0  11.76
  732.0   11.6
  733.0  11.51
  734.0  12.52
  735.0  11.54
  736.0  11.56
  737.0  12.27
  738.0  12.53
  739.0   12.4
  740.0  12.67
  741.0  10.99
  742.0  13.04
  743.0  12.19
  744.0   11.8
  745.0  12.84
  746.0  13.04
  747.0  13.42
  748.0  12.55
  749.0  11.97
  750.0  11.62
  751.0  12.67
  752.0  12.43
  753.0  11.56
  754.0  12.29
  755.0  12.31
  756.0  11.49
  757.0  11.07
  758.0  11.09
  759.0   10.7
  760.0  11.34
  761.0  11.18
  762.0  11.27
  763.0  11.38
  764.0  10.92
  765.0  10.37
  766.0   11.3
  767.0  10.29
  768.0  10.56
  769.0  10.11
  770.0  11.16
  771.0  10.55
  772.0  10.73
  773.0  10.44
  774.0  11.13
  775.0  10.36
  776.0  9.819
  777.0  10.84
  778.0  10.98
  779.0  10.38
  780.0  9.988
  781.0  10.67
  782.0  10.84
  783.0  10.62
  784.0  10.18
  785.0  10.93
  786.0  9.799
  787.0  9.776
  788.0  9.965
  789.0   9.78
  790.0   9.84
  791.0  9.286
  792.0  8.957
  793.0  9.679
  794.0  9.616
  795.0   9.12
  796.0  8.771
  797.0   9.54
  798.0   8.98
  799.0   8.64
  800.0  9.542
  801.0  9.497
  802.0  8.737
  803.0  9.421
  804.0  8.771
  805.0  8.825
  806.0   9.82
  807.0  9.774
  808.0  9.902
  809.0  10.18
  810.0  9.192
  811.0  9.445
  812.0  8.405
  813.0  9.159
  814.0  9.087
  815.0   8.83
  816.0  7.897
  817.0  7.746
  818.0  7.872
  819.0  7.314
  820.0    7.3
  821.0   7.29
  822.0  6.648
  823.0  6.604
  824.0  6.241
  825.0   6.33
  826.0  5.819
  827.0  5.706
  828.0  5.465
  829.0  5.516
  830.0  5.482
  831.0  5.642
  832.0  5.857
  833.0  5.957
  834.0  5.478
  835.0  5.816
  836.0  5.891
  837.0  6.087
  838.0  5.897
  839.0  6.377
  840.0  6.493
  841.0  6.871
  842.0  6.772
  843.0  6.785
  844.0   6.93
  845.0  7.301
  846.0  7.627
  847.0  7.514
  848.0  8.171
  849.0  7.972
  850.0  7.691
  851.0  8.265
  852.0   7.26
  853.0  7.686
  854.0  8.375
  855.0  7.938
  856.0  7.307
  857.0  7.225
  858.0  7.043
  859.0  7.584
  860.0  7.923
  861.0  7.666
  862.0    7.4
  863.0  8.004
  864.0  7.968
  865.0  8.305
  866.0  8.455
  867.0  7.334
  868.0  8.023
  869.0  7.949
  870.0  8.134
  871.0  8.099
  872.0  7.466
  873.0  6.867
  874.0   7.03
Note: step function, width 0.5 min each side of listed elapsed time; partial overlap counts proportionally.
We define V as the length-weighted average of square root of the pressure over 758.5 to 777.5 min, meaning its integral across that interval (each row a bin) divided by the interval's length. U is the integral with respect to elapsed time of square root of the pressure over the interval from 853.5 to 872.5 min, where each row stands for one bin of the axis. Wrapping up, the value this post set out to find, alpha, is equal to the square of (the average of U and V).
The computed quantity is 793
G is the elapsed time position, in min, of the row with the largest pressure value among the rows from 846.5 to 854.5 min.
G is 854.0 min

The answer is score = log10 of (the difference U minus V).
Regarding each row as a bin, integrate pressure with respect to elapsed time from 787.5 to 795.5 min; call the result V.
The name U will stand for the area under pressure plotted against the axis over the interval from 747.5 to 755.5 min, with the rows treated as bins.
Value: 1.33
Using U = 97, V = 76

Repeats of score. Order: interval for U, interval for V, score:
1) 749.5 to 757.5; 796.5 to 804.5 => 1.35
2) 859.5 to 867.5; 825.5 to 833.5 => 1.25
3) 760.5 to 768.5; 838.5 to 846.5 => 1.51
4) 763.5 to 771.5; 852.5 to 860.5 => 1.38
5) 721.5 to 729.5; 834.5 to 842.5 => 1.68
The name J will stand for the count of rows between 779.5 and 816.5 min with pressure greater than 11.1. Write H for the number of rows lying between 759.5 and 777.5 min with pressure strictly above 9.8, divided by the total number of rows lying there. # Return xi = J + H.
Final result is 1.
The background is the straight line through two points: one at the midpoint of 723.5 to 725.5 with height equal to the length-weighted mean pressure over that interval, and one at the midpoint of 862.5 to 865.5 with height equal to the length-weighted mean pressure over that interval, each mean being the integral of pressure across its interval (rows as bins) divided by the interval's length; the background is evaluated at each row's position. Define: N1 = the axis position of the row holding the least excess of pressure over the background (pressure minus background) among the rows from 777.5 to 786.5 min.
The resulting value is 780.0 min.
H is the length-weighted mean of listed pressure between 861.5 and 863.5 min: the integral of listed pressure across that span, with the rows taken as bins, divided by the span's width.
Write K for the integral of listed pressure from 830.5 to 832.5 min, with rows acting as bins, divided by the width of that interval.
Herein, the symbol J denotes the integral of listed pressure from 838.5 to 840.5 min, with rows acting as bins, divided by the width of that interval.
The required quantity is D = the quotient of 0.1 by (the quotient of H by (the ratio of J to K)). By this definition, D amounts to 0.015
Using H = 8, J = 6.4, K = 6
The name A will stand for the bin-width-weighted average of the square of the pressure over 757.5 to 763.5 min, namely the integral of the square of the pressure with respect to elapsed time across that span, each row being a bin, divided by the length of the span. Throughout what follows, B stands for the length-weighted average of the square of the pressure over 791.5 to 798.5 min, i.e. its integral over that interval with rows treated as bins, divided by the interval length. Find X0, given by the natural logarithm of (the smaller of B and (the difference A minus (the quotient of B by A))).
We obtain 4.4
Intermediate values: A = 125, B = 85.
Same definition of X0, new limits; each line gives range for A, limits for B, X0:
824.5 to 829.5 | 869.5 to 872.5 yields 3.4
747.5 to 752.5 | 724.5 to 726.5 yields 4.9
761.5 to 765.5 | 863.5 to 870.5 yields 4.2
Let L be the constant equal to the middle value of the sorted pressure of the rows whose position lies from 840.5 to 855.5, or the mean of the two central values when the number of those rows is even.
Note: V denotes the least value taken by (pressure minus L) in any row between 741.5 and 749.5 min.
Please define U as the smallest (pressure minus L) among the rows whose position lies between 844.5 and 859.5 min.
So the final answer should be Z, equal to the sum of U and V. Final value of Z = 3.6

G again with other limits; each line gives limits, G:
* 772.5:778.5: 774.0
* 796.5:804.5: 800.0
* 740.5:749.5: 747.0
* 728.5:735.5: 734.0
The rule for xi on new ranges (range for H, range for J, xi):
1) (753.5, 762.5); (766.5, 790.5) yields 3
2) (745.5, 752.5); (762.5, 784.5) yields 5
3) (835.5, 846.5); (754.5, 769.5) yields 7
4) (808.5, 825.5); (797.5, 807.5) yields 0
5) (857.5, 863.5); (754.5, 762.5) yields 5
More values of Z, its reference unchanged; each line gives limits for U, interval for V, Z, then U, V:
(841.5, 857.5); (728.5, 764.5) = 2.2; -0.9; 3.1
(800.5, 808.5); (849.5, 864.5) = 0.5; 1.1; -0.6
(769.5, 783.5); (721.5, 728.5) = 6.0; 2.2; 3.8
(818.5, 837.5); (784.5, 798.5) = -1.0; -2.2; 1.1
